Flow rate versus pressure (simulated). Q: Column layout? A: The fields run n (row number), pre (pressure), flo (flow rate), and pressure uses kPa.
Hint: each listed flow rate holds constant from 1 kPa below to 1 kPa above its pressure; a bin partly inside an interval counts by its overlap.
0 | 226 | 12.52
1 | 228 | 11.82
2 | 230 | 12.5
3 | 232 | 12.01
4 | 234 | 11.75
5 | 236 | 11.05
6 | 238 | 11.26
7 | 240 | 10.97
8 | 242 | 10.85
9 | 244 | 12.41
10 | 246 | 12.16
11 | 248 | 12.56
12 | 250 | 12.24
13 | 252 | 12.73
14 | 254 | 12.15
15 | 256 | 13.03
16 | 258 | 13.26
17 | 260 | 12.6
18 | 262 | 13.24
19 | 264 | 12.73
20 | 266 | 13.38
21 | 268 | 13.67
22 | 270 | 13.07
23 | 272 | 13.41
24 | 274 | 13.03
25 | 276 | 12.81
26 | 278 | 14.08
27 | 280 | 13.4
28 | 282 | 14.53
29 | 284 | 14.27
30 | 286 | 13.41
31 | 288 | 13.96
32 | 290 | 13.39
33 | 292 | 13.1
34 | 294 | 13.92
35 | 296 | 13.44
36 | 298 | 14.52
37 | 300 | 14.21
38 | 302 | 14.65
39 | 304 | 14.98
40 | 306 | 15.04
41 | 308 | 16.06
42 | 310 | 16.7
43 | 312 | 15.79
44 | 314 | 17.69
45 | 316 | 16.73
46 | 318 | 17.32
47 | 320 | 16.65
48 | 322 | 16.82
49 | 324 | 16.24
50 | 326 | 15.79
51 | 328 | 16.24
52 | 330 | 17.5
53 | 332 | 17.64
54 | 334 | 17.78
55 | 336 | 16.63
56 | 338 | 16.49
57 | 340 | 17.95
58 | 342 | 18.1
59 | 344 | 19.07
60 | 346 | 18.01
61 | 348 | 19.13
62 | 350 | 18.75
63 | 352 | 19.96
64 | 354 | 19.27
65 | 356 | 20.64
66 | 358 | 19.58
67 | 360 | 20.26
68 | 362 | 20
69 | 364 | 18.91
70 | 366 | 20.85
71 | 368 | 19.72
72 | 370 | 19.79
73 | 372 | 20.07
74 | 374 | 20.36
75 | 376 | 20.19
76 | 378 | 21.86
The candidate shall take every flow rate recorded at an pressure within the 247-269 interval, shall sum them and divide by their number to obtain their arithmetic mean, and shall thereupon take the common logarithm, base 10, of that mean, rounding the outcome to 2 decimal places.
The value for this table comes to 1.11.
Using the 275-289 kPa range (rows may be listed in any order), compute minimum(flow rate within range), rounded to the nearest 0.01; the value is 12.81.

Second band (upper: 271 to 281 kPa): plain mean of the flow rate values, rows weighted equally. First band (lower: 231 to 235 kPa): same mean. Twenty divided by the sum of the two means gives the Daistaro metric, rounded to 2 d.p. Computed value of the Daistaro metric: 0.79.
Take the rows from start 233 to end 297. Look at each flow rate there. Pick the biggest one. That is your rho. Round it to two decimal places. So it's 14.53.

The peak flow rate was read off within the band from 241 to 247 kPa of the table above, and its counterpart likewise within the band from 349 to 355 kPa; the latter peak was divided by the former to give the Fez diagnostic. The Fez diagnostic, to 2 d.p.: 1.61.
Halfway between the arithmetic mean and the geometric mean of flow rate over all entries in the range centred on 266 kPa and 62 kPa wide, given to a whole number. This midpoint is 13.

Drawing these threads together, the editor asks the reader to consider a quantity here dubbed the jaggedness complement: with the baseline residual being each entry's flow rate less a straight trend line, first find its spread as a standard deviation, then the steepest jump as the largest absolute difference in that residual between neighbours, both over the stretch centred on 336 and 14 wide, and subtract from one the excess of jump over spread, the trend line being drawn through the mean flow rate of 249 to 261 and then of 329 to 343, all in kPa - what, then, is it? 0.3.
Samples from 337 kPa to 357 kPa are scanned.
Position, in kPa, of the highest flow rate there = 356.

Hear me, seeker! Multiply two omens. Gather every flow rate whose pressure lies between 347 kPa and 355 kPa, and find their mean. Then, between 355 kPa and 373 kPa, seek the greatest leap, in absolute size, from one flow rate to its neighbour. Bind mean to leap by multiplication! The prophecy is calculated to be 37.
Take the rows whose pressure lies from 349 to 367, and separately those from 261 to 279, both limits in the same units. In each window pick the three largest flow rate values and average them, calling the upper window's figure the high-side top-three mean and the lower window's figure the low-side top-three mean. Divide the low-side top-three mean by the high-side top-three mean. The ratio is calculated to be 0.67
